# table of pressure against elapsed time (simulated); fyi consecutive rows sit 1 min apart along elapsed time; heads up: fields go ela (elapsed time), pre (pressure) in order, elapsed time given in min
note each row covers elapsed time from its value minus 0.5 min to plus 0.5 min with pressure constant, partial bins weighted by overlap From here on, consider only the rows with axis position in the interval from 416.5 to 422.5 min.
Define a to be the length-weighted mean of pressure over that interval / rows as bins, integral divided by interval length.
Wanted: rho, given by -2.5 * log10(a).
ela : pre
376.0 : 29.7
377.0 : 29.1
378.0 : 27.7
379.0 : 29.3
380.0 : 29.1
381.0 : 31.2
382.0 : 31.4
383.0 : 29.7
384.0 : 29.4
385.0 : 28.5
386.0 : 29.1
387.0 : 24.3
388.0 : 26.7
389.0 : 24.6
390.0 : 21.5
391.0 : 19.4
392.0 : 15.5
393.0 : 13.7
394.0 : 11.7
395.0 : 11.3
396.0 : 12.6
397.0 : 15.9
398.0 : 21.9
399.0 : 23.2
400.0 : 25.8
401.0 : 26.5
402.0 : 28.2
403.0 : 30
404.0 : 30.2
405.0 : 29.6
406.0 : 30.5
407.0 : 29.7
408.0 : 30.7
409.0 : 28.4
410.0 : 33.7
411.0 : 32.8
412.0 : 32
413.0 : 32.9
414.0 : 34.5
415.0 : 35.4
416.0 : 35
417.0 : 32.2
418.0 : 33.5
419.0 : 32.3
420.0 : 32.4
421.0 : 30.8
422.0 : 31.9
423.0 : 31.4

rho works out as -3.77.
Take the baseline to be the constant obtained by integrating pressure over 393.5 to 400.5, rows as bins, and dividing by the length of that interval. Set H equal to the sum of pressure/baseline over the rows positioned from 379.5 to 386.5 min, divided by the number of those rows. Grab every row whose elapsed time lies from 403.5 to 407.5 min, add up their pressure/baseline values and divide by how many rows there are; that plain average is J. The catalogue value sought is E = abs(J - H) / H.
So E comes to 0.01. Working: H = 1.70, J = 1.72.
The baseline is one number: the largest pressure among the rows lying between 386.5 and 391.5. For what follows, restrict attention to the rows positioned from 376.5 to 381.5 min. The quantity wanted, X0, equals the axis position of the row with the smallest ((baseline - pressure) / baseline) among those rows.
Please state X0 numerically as 381.0 min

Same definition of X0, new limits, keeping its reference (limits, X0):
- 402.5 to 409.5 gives 408.0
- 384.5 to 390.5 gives 386.0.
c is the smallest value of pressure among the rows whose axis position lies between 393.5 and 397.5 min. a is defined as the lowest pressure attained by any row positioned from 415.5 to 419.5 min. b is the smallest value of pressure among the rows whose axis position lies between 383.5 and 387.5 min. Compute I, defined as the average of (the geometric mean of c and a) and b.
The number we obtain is 22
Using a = 32.2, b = 24.3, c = 11.3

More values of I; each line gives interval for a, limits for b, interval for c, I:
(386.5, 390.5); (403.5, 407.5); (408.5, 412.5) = 27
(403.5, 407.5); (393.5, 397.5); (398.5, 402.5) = 19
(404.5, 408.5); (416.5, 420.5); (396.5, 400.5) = 27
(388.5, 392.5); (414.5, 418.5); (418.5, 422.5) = 27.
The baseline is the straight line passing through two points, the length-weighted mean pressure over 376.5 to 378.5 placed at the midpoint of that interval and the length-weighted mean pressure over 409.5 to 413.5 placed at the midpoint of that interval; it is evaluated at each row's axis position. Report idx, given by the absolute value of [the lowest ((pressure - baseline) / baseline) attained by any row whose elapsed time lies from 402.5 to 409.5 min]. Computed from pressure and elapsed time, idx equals 0.13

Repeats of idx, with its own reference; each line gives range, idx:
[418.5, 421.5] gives 0.10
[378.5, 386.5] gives 0.03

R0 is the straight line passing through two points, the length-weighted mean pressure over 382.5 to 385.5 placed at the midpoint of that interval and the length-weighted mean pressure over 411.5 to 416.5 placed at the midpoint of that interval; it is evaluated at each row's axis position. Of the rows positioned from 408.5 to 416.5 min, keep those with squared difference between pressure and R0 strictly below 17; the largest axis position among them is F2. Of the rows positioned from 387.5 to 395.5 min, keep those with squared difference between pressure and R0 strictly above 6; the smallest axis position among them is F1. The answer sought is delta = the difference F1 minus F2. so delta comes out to -28 min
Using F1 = 388.0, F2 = 416.0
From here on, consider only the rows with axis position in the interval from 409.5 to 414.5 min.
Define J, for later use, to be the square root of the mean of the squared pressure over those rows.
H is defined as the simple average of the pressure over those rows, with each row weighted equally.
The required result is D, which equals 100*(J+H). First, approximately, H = 33.2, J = 33.2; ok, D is 6637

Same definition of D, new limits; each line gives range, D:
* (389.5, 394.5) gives 3311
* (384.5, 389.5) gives 5335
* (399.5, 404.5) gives 5634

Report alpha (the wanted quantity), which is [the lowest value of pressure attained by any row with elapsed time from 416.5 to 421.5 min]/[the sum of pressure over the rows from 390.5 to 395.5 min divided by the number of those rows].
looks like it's 2.2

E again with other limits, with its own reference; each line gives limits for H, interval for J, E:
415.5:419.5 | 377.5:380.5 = 0.14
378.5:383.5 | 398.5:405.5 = 0.08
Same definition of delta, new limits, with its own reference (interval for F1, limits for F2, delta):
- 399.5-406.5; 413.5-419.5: -19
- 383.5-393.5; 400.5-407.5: -20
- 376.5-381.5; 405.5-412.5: -31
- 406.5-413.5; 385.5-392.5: 19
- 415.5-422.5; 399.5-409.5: 11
